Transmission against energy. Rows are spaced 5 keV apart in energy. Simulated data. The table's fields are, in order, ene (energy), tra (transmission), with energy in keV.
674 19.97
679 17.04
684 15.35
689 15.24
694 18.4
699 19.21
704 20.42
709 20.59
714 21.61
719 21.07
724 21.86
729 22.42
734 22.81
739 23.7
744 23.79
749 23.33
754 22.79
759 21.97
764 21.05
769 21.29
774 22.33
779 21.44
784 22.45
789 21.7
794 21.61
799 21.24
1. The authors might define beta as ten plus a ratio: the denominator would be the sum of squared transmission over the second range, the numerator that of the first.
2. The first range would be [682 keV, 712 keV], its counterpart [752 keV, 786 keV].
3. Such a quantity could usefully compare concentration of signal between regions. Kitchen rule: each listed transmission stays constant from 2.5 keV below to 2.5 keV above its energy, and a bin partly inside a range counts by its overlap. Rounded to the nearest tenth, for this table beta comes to 10.6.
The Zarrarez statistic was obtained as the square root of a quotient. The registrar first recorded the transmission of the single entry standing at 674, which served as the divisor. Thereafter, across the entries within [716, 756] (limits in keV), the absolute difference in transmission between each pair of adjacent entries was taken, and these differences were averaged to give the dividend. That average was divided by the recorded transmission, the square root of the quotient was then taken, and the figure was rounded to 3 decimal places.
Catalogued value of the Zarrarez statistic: 0.163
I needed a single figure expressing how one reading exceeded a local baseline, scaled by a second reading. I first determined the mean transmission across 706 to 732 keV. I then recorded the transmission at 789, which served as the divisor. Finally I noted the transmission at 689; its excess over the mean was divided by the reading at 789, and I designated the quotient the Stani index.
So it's -0.289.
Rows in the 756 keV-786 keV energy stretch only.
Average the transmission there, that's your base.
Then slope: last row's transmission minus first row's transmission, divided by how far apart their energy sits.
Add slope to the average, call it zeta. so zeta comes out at 21.8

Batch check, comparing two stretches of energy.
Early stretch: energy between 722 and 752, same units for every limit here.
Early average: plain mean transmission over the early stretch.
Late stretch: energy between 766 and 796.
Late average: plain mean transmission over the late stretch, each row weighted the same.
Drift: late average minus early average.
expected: -1.2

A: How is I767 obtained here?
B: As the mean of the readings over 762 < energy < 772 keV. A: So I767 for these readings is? 21.2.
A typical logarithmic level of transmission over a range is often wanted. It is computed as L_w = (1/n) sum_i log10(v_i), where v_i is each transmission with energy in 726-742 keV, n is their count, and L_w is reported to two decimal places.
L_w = 1.36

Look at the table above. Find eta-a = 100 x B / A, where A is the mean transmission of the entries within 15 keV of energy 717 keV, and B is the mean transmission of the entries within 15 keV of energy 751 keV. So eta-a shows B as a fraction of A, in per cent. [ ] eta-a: 107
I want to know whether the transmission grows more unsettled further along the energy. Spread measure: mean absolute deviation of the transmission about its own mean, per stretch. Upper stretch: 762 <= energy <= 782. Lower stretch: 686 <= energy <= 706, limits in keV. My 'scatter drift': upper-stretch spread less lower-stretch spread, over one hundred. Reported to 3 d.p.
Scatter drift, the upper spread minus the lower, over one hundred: -0.011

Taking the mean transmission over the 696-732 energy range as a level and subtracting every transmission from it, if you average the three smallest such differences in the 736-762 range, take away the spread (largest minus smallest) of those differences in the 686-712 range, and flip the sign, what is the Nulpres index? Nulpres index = 7.9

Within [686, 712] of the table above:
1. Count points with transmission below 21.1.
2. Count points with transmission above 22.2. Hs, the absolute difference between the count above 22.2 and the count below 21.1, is 5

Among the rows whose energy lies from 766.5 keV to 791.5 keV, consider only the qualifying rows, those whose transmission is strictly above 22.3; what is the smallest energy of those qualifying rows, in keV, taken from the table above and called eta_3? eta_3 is 774 keV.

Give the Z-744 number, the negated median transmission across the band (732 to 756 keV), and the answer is -23.3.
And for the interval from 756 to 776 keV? -21.6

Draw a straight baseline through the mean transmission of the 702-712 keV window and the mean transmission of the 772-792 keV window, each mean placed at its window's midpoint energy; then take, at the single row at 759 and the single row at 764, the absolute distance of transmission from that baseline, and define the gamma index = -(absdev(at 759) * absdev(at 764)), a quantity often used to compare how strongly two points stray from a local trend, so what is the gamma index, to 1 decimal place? -0.3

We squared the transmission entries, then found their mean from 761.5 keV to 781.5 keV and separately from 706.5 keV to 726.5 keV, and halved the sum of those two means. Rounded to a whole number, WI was 458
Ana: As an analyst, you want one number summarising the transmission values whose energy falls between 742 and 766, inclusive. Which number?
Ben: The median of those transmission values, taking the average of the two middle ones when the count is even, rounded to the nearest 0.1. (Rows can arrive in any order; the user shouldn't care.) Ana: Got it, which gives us 22.8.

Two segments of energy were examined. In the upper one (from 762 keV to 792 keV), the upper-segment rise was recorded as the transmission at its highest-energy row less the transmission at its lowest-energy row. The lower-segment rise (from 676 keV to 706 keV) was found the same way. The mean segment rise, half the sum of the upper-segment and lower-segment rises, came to 2.0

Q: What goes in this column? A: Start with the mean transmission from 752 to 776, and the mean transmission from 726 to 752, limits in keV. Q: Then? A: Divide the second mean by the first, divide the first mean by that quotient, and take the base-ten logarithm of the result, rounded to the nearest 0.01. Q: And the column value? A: 1.31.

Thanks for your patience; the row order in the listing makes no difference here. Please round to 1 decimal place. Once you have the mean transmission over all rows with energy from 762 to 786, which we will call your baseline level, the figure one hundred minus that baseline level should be 78.3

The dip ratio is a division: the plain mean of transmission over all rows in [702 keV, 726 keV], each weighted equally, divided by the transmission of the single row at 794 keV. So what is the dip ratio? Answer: 0.98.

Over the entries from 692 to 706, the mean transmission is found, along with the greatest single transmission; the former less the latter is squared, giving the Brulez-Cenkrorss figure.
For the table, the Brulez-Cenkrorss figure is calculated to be 1.2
